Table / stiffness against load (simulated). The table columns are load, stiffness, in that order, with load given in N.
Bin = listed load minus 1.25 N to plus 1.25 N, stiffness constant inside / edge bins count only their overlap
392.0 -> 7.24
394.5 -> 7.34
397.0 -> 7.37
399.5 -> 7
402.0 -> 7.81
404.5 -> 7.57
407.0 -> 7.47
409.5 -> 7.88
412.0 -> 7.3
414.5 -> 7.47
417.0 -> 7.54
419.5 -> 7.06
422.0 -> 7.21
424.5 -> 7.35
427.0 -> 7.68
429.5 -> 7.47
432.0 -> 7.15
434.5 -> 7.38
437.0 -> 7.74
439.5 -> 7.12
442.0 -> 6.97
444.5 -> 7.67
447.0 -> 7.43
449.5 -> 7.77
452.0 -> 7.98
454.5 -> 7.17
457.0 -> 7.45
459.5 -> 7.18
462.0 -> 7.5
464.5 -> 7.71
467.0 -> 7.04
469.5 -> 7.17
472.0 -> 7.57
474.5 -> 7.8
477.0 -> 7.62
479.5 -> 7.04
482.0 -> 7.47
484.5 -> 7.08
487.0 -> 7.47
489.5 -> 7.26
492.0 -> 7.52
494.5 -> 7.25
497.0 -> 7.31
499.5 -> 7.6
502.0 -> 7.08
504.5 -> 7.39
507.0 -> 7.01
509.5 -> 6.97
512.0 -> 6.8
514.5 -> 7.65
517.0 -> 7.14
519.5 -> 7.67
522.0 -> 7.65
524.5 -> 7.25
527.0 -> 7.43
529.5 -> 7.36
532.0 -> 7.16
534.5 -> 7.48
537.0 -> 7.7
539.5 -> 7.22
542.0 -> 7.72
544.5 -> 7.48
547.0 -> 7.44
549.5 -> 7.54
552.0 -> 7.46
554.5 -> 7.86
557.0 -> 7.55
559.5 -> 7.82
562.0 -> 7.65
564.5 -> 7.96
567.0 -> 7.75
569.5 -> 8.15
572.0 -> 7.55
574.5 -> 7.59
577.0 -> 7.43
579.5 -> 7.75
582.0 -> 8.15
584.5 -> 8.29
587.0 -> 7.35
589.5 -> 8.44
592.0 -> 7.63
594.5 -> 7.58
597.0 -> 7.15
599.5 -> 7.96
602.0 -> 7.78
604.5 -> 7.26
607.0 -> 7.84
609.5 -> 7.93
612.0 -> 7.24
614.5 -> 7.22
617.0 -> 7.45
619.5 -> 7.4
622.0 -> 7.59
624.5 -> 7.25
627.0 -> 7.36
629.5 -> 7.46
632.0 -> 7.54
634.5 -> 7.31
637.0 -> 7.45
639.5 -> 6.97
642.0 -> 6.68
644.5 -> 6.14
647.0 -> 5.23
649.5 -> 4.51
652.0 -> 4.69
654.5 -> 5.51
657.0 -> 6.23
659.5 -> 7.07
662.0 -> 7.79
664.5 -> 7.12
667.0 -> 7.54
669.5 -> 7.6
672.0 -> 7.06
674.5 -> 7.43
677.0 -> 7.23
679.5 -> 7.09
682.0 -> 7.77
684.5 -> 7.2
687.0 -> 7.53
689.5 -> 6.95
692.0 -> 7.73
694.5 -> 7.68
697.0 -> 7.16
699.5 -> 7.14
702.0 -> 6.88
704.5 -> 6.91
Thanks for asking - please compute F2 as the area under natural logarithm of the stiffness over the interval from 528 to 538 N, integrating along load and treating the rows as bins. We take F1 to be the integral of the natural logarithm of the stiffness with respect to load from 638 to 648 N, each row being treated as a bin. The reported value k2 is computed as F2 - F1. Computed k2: 1.67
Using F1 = 18.4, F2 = 20.0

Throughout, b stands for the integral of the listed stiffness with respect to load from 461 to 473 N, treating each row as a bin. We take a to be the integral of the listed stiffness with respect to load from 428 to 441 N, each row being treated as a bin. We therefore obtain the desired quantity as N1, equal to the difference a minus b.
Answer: 7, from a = 95.8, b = 88.7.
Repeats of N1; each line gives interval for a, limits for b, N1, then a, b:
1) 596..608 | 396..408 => 2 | 91.2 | 89.3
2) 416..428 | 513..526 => -9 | 88.3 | 97.0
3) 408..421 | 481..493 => 9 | 96.8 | 88.3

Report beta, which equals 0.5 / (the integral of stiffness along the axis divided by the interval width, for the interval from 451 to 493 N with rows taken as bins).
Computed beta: 0.0675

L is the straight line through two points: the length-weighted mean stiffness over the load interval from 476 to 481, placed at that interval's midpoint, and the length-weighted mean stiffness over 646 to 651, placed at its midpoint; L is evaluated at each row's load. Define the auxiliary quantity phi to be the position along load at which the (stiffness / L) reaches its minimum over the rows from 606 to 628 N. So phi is 612.0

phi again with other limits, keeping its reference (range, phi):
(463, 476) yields 467.0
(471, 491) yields 479.5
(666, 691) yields 672.0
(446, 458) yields 454.5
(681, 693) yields 689.5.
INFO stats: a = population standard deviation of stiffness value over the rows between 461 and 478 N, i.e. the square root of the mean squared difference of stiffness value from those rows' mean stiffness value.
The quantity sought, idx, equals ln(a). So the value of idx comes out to -1.3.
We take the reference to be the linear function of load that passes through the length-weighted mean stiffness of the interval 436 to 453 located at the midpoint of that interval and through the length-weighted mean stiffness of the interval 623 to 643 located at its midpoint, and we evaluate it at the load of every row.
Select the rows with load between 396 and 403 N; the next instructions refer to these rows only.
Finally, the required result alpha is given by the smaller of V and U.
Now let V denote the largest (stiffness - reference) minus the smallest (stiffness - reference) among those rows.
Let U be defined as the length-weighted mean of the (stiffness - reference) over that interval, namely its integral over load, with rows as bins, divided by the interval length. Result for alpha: -0.20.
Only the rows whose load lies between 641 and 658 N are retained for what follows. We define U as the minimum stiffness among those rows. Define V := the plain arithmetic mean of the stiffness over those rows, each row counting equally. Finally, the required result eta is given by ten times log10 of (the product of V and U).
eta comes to 14.0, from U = 4.51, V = 5.57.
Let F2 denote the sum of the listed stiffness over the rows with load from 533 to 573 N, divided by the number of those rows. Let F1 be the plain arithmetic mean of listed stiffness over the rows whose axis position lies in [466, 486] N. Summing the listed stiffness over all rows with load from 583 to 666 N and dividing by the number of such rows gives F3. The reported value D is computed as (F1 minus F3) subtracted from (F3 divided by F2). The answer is 0.7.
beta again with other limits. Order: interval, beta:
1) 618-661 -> 0.0755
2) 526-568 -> 0.0661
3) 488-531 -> 0.0684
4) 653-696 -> 0.0695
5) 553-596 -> 0.0642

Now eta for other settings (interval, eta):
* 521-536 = 17.2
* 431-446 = 17.1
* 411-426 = 17.1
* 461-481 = 17.2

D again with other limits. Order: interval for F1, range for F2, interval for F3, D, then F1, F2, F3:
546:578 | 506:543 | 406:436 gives 0.7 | 7.67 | 7.35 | 7.41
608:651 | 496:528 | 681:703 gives 1.4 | 6.98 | 7.30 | 7.34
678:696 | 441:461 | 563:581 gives 1.4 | 7.42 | 7.45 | 7.74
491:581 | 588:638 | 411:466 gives 0.9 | 7.48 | 7.54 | 7.42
